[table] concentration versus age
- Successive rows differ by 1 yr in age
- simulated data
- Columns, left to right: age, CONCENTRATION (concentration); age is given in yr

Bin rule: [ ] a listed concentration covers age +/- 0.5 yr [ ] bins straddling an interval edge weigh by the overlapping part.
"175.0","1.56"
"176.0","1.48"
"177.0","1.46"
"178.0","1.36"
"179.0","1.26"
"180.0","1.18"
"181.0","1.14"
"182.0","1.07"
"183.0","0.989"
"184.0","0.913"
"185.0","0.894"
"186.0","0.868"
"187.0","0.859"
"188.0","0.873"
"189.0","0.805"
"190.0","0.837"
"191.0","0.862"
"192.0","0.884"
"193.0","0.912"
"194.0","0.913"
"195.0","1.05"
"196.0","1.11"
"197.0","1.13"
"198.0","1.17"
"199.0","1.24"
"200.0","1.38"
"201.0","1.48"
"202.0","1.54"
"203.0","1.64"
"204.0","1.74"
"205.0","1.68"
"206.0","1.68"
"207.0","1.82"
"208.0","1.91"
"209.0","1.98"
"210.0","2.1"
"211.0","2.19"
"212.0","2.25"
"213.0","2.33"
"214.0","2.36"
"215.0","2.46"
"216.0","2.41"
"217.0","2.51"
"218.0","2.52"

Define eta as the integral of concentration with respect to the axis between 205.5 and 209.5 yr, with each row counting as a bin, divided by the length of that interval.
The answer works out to 1.85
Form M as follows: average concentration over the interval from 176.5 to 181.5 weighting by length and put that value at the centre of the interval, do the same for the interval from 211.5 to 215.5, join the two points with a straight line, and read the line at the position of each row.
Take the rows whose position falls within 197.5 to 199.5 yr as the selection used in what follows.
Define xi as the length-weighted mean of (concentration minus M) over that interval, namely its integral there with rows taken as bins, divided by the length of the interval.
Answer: -0.68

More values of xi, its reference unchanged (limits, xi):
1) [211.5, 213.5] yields -0.03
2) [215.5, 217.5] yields 0.02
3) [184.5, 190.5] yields -0.69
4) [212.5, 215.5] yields 0.02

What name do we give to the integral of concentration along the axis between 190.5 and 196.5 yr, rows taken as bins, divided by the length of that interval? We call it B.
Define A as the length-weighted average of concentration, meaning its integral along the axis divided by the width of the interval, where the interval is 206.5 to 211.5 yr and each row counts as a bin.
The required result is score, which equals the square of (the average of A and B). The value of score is 2.18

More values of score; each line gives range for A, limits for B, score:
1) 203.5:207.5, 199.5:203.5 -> 2.62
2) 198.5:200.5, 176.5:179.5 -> 1.78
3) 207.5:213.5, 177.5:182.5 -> 2.77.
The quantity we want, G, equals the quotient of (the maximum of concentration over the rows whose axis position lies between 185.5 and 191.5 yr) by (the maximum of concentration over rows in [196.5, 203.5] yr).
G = 0.5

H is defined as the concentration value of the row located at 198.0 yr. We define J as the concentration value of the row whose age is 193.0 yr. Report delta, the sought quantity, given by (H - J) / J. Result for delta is 0.28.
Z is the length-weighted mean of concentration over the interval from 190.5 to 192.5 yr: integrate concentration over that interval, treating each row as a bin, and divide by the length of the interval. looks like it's 0.87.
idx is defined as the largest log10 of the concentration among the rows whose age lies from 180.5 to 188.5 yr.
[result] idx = 0.06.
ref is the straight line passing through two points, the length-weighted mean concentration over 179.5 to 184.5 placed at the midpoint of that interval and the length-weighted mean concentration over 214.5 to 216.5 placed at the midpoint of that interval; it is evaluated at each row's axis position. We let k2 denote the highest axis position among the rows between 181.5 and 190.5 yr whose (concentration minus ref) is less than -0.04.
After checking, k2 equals 190.0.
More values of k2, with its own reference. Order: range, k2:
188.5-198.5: 198.0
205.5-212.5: 212.0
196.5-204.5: 204.0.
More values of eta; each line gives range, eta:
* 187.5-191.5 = 0.84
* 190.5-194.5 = 0.89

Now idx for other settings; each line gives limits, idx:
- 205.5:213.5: 0.37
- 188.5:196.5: 0.05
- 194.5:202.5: 0.19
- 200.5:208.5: 0.28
